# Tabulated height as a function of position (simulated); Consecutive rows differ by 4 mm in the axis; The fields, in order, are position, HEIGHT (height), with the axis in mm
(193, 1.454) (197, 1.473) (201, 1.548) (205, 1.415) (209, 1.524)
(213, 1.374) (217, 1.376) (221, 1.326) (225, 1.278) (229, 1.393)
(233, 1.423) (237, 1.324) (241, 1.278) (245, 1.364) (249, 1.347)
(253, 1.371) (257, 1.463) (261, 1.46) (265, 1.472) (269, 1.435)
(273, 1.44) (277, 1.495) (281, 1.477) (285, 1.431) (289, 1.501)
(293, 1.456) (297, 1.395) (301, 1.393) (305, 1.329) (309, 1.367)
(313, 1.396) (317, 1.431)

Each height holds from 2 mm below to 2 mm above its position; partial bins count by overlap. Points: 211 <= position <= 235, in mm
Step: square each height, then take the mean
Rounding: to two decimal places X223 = 1.86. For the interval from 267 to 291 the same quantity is 2.14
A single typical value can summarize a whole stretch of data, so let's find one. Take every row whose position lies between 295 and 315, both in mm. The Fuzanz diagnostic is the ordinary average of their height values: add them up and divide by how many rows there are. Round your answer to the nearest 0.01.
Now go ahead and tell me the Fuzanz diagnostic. 1.38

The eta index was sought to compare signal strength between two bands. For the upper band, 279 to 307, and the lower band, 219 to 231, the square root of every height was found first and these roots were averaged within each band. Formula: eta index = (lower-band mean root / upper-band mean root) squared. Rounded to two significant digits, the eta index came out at 0.93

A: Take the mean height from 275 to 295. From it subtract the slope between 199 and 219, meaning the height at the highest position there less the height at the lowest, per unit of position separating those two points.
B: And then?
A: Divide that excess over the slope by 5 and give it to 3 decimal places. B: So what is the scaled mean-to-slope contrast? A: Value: 0.297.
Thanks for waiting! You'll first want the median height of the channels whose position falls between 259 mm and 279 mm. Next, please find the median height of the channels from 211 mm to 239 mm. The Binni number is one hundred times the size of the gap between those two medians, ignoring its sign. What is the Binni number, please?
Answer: 8.6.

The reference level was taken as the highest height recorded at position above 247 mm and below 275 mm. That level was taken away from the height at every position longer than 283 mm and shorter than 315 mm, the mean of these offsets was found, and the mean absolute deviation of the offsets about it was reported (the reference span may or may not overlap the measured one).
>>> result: 0.041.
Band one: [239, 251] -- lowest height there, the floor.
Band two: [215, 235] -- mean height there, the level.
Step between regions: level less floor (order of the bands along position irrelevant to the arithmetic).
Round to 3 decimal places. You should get 0.081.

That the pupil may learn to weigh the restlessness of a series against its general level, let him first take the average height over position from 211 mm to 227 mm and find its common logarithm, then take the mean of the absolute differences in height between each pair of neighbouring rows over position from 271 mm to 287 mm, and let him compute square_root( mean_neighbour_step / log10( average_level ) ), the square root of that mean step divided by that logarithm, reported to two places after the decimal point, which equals 0.56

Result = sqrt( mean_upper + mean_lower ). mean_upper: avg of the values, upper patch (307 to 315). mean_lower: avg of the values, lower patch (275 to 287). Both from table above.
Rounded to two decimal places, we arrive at 1.69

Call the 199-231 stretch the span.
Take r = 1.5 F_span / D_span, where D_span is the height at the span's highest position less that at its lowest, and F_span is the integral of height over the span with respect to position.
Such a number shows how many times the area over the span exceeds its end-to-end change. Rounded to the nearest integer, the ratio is -435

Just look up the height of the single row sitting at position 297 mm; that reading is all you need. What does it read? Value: 1.395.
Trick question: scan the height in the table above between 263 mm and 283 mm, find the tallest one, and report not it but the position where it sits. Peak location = 277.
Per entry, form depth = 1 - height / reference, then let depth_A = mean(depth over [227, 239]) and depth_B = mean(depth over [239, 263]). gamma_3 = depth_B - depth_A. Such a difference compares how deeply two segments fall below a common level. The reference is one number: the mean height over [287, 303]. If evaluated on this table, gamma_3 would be 0.00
